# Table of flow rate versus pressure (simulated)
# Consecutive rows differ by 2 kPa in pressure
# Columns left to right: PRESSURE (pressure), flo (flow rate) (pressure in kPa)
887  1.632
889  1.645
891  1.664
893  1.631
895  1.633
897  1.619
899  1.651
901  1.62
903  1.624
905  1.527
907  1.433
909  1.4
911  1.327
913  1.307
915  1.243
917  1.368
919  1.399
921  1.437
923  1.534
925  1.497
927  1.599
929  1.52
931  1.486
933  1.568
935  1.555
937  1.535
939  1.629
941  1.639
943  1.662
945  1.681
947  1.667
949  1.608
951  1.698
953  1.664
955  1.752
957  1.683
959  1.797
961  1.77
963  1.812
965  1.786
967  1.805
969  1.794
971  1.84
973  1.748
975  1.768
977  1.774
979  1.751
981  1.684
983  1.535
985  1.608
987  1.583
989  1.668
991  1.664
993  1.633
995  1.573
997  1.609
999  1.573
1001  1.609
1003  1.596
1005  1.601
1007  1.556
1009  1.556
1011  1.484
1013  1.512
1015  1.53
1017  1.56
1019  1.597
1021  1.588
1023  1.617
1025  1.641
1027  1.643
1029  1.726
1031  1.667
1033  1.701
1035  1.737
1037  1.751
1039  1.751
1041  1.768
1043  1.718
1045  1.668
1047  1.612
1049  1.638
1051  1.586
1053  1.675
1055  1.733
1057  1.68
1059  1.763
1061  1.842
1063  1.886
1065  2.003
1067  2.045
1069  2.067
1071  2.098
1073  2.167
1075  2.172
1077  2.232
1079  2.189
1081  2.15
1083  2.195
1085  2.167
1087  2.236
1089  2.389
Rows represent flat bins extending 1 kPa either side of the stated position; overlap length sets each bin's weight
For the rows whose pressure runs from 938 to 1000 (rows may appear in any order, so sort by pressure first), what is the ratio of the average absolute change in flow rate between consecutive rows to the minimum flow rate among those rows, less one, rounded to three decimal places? -0.970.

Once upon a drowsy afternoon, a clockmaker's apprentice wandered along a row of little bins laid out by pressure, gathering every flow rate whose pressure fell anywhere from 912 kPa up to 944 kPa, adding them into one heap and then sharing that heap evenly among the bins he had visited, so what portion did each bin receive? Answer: 1.50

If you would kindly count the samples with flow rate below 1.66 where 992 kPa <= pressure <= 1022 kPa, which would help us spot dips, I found 15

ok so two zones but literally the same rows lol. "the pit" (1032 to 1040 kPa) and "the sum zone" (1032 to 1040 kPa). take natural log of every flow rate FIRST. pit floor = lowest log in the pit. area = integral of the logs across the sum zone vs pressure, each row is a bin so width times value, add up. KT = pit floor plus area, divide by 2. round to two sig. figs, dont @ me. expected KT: 2.5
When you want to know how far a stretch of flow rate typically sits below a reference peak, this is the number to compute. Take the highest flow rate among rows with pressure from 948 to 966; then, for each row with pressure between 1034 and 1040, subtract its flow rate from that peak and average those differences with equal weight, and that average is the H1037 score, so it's 0.07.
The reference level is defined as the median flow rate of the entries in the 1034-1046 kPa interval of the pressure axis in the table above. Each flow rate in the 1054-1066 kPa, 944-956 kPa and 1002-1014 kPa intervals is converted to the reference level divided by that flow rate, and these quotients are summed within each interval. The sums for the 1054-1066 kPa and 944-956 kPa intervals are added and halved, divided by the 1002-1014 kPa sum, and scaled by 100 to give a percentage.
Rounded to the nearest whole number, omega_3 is 89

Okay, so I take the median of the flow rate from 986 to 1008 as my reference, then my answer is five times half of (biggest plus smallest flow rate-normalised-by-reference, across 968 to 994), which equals 5.3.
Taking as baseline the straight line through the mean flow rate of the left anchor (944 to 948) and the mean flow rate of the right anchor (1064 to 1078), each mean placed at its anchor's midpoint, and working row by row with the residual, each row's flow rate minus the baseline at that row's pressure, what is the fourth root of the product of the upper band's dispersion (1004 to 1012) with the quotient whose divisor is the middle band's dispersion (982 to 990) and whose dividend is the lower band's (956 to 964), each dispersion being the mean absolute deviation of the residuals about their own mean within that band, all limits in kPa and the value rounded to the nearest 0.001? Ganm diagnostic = 0.441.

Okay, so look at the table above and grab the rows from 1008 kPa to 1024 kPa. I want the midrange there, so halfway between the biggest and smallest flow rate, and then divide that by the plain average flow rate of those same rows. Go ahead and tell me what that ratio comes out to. 1.00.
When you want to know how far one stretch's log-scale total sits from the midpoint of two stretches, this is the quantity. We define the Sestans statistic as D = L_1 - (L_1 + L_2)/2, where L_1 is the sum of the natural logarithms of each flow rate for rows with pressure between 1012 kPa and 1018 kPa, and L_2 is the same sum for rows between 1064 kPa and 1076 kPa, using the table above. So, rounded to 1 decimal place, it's -1.6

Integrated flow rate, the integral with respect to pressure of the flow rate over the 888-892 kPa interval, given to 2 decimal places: 6.62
